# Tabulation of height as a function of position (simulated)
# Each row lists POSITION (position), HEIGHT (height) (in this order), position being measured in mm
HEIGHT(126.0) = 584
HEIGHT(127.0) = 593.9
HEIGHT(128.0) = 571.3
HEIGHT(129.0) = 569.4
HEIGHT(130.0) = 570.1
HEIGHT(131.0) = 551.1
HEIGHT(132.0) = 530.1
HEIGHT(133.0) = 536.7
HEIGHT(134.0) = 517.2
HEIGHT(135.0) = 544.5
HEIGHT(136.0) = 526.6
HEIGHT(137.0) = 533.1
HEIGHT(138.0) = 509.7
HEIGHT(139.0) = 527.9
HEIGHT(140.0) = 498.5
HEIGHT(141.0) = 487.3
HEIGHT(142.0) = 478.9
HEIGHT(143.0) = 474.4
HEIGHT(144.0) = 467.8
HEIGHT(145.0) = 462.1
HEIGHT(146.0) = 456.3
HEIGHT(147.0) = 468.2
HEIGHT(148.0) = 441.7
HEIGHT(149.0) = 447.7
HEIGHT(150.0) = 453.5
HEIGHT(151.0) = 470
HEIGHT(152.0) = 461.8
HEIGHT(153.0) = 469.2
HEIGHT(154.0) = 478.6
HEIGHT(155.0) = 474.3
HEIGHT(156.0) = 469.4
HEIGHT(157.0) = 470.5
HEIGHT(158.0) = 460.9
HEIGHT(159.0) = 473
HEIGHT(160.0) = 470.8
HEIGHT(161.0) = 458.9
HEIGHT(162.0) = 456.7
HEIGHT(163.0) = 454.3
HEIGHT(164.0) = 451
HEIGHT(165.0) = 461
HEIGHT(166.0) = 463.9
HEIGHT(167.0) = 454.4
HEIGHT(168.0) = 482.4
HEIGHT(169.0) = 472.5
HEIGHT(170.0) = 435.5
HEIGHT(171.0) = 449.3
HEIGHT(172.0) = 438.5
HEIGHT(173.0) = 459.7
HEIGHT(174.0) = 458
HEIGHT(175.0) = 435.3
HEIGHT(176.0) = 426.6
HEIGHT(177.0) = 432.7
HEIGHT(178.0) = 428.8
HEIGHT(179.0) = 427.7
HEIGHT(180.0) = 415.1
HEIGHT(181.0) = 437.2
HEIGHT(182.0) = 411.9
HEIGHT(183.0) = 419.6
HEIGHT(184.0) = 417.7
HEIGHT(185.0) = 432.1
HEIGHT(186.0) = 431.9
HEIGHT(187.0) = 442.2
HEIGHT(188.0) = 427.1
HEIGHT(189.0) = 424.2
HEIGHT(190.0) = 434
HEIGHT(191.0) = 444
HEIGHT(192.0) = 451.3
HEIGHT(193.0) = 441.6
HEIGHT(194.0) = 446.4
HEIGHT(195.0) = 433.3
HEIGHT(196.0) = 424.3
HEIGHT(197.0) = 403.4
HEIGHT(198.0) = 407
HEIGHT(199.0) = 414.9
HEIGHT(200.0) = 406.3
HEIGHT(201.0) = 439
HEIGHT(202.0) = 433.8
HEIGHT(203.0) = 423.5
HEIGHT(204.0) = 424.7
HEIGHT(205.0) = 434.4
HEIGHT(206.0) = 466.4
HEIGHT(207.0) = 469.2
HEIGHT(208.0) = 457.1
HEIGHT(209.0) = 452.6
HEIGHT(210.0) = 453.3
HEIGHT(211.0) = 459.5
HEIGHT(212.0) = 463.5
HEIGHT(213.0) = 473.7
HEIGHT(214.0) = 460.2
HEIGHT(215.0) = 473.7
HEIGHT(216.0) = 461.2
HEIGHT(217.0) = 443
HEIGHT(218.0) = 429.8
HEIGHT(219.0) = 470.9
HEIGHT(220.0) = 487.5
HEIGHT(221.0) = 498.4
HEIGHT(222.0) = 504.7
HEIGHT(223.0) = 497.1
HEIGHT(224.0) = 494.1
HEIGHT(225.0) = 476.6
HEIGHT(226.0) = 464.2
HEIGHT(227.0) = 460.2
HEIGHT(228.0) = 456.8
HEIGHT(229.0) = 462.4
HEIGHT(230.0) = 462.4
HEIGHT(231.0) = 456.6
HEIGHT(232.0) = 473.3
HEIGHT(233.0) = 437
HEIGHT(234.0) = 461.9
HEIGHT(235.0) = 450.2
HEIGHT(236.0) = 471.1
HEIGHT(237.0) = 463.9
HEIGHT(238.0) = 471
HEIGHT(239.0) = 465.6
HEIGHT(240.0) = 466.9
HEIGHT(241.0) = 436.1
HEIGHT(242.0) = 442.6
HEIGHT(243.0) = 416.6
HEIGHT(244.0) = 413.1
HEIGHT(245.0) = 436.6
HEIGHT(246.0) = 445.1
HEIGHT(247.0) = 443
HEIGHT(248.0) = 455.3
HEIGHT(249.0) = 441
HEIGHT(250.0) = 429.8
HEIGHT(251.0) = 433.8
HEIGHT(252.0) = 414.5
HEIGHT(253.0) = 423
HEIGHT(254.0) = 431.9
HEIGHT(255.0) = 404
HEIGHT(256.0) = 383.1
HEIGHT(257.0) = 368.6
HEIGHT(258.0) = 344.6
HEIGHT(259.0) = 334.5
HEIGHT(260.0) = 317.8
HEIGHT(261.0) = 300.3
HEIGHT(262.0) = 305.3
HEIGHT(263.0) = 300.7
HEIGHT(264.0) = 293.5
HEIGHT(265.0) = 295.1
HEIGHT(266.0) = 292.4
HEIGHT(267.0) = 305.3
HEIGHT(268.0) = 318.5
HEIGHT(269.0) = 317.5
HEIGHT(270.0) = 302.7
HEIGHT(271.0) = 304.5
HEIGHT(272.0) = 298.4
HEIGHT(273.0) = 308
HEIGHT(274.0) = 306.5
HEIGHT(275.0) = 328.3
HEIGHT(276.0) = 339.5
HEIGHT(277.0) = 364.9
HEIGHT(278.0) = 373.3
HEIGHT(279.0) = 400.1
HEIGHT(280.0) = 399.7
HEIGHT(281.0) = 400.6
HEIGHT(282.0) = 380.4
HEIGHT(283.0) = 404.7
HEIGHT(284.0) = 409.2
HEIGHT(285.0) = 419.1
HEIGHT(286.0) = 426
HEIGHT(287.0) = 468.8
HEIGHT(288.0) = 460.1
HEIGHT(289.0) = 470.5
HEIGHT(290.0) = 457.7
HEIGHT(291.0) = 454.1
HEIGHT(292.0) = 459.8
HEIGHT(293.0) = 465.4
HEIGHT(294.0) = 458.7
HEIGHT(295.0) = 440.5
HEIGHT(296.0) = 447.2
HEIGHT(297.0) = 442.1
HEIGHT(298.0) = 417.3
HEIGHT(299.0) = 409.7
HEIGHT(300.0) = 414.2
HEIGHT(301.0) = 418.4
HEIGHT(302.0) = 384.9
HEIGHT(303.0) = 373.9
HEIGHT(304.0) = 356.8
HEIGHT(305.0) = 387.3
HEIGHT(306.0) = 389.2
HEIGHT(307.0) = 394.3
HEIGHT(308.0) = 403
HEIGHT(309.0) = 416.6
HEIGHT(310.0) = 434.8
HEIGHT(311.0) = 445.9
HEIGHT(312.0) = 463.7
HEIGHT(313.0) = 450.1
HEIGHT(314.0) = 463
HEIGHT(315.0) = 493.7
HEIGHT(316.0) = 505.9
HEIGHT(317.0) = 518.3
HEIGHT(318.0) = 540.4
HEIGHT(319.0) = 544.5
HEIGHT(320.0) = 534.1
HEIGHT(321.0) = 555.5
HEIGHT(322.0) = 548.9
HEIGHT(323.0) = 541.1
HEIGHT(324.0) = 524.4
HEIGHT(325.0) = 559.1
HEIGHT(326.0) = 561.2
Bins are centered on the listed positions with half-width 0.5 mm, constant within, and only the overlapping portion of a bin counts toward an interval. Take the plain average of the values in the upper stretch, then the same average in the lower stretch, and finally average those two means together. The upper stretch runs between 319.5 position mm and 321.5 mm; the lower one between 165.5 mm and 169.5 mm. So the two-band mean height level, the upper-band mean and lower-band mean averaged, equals 507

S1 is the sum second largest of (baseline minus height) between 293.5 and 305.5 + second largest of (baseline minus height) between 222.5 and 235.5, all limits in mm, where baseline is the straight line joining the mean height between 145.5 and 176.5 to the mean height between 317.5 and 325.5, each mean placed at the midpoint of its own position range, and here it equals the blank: 208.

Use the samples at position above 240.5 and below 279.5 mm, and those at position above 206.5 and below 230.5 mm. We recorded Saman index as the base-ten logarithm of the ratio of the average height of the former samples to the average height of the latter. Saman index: -0.11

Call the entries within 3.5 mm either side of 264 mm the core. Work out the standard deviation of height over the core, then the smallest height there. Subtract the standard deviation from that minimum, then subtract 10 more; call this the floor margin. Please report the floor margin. 277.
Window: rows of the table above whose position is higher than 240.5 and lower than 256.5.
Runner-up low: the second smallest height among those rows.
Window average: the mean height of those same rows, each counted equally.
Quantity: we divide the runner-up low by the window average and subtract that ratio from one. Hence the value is 0.056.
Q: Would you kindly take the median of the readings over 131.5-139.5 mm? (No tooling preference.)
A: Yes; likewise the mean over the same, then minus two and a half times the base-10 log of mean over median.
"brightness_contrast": 0.0016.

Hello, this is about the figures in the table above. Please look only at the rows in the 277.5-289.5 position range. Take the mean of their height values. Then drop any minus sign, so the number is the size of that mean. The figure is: 418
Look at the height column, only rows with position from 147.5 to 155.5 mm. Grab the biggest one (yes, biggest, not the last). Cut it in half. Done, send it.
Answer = 239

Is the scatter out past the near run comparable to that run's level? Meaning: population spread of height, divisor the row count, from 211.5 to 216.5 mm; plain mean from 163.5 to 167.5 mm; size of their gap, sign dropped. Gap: 452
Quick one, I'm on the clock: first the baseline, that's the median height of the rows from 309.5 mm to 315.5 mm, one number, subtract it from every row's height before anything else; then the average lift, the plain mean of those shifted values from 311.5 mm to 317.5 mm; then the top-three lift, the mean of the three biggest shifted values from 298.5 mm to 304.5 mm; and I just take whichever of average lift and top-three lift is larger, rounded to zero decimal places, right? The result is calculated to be 26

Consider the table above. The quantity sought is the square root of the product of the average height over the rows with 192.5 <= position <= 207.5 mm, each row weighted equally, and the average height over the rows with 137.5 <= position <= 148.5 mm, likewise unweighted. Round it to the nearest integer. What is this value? 455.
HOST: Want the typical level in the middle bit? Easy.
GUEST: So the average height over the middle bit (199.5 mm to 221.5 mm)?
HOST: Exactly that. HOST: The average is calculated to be 454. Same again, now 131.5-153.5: 489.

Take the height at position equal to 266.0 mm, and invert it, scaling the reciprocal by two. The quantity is 0.0068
